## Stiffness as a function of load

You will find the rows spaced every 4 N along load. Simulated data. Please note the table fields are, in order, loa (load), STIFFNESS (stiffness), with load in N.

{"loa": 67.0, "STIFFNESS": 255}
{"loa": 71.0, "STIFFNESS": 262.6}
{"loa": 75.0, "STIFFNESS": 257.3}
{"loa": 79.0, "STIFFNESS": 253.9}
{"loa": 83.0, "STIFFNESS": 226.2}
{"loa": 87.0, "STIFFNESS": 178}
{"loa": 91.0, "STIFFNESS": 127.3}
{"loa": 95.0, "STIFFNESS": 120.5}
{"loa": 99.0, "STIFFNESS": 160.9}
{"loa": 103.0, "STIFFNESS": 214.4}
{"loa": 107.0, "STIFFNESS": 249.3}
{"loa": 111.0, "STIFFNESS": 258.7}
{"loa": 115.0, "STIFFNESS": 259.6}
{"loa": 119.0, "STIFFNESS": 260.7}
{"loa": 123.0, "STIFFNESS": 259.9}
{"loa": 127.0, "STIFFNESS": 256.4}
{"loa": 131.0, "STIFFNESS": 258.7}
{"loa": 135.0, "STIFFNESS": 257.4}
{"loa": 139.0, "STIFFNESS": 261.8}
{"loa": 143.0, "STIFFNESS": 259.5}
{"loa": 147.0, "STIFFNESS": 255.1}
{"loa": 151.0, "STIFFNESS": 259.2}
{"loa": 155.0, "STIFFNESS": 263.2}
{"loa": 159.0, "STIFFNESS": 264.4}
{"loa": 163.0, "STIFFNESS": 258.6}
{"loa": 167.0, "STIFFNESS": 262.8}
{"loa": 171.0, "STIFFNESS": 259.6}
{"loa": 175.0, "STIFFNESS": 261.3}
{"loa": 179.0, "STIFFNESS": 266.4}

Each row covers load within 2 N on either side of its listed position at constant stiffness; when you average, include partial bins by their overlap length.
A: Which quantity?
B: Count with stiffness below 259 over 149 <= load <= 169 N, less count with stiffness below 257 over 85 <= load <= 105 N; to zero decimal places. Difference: -4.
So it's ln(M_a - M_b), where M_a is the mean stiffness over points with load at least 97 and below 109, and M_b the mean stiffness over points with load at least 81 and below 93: 3.4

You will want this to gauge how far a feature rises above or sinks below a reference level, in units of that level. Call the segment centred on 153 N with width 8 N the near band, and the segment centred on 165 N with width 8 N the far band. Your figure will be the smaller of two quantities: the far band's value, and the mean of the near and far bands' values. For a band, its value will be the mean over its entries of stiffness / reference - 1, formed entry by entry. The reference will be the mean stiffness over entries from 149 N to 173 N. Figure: 0.00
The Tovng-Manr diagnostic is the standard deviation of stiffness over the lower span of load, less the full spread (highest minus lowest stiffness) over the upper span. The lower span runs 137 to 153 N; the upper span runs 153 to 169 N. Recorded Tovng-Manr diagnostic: -3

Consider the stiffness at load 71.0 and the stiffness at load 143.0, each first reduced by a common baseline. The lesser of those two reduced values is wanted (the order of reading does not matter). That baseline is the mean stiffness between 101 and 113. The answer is 19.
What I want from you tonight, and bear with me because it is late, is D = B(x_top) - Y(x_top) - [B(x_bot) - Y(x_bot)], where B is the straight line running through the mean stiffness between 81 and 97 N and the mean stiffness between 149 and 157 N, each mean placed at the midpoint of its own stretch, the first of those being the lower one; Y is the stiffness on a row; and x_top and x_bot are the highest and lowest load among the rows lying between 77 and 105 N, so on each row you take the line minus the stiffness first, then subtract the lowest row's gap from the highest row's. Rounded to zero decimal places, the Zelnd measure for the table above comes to 76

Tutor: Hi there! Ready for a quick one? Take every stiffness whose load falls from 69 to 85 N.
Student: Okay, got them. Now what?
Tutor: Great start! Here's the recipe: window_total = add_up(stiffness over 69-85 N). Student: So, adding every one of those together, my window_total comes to 1000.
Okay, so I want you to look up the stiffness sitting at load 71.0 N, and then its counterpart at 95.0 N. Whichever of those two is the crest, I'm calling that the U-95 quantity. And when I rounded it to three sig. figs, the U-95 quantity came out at 263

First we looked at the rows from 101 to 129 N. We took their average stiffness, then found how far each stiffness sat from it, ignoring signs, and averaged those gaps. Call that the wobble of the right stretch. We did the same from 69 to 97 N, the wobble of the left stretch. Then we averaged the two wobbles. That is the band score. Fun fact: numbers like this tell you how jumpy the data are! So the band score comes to 32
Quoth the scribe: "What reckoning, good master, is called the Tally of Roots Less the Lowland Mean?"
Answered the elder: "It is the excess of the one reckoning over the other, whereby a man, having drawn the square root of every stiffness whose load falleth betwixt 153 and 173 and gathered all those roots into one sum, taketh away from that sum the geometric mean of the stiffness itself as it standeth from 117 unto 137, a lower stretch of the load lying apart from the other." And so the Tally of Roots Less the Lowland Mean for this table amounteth -178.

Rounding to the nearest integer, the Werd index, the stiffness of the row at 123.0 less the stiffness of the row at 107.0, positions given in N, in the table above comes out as 11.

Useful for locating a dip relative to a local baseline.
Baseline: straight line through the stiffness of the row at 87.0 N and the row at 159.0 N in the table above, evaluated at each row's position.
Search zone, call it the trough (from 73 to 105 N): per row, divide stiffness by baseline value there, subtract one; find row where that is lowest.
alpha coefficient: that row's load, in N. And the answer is 95.0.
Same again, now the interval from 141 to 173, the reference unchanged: 171.0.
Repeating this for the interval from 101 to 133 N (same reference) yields 103.0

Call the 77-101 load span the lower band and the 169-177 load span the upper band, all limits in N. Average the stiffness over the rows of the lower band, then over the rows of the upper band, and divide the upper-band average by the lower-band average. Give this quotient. 1.5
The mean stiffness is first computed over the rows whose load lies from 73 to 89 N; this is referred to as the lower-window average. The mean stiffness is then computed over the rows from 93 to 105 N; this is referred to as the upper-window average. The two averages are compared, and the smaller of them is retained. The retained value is 165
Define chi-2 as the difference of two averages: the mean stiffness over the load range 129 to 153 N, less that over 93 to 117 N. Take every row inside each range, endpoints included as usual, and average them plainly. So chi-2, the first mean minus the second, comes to 48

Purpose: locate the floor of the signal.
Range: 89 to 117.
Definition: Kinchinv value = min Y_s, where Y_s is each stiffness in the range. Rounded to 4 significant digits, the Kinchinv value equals 120.5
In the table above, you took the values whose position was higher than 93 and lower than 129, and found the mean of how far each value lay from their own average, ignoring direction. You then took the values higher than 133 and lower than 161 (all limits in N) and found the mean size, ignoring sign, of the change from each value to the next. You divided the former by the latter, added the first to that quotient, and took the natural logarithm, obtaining 3.97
